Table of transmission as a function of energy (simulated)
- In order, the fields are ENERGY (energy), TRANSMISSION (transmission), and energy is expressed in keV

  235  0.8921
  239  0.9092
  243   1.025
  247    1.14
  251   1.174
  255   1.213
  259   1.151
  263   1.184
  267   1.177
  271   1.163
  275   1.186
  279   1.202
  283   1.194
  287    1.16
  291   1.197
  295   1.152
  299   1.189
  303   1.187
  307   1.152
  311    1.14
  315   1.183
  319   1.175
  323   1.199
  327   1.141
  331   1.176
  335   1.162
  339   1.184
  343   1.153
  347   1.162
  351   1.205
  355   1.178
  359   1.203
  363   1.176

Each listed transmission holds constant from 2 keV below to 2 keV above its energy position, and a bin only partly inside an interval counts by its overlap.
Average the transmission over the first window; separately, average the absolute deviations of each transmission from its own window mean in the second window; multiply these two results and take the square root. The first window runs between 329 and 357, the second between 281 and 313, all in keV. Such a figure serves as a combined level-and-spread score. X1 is 0.155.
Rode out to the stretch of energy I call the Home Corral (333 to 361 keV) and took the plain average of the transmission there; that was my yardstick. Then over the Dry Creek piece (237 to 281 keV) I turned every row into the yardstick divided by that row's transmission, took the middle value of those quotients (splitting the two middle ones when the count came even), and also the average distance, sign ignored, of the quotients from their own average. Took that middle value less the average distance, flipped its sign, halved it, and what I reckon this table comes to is -0.469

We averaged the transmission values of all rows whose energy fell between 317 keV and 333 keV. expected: 1.17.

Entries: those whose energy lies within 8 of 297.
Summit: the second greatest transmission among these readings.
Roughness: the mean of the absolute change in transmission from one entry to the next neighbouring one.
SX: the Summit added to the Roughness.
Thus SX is 1.217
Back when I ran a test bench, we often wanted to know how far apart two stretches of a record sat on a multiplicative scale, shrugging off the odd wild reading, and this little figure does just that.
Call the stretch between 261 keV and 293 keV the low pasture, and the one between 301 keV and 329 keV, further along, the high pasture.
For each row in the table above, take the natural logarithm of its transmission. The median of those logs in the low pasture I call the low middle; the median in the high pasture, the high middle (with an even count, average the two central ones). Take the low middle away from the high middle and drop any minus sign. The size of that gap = 0.008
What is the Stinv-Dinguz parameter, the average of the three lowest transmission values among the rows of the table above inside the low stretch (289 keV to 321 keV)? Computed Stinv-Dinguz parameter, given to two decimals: 1.15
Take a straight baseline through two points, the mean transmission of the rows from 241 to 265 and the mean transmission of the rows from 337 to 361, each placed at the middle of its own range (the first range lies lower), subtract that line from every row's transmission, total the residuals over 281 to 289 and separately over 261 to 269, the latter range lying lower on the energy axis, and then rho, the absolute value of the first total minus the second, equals 0.021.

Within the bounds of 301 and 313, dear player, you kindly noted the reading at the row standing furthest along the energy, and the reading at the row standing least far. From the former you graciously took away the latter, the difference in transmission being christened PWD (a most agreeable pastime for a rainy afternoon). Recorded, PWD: -0.05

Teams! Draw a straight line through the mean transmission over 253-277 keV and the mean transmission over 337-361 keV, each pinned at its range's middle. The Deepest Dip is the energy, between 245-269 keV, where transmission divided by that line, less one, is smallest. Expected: 247 keV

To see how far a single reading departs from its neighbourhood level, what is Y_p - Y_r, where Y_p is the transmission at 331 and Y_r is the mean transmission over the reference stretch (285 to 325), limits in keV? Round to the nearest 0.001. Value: 0.003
